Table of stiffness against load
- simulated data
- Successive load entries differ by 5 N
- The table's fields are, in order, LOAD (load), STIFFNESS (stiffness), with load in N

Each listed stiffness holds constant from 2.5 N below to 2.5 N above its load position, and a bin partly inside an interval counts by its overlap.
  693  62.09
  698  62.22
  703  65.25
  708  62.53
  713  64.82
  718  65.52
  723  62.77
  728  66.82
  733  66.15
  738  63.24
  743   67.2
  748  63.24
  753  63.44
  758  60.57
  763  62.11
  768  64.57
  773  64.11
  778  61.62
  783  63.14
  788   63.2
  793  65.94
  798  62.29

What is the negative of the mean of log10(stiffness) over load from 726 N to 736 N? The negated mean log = -1.82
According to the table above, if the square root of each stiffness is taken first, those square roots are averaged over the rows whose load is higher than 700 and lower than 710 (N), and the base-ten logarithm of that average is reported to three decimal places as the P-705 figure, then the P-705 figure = 0.903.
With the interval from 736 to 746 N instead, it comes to 0.907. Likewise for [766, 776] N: 0.904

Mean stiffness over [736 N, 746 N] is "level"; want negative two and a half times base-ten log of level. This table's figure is -4.536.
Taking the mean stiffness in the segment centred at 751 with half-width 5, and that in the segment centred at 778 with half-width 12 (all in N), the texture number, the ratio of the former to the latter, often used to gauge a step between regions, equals 1.00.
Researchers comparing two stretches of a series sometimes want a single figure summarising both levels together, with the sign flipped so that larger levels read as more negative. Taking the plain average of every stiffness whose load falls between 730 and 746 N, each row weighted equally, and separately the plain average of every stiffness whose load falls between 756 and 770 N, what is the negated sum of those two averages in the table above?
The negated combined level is -128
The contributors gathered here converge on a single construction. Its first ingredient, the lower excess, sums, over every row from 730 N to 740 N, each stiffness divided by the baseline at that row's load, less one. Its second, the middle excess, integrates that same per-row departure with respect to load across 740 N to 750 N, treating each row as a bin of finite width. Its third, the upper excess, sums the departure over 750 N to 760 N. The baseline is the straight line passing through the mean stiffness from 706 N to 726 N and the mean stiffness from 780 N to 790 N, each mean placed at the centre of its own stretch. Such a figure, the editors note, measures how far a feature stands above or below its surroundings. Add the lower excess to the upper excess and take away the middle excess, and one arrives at -0.27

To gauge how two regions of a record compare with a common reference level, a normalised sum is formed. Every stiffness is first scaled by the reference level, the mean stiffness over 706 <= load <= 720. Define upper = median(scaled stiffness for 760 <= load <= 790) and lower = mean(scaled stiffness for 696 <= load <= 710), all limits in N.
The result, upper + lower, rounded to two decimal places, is 1.97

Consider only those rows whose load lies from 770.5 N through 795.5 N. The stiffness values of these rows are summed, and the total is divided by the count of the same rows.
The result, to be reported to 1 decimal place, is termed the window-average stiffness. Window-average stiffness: 63.6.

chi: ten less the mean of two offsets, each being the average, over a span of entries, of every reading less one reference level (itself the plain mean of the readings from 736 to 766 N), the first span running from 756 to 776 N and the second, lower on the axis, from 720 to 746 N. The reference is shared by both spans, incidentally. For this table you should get 9.3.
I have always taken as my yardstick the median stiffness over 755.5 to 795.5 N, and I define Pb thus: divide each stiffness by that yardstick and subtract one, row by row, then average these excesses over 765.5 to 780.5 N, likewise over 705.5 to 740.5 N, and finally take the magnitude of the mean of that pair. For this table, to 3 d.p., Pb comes 0.013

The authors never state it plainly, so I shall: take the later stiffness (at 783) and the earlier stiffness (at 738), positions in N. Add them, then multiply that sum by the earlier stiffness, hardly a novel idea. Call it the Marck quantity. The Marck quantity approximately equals 7992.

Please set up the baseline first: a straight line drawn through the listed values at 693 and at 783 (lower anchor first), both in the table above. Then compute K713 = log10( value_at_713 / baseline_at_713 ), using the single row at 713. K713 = 0.017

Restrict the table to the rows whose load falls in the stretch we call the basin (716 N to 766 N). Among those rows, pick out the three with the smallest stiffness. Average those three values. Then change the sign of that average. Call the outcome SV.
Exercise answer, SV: -61.8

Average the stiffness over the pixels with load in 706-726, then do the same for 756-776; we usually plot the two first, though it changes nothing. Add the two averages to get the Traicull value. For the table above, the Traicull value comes 127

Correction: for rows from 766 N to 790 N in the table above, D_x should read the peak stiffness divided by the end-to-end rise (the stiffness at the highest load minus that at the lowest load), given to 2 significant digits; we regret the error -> -47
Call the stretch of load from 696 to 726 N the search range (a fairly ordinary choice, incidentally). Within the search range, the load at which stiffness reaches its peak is 718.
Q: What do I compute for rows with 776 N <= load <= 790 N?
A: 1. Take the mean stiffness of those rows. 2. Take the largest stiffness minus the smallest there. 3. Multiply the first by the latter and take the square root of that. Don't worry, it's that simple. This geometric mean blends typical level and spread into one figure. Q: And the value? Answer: 10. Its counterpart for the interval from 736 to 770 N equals 21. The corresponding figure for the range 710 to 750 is 17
